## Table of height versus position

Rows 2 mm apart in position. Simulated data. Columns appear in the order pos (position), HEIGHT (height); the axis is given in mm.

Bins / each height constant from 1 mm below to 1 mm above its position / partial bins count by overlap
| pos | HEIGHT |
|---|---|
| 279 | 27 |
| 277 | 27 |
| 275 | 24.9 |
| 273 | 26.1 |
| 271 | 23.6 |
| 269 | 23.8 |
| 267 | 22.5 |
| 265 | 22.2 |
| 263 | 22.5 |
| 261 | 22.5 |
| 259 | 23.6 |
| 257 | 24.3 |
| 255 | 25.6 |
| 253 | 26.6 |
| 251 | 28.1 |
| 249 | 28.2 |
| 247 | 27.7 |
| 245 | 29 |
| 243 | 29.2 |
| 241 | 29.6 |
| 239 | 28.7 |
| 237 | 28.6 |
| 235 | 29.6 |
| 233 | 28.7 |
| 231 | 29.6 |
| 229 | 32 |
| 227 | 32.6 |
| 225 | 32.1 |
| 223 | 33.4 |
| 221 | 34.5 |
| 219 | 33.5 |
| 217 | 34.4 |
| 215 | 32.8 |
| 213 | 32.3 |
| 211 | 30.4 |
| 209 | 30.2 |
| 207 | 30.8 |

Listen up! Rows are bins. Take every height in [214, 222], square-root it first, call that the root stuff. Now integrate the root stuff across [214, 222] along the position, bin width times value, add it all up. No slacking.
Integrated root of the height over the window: 47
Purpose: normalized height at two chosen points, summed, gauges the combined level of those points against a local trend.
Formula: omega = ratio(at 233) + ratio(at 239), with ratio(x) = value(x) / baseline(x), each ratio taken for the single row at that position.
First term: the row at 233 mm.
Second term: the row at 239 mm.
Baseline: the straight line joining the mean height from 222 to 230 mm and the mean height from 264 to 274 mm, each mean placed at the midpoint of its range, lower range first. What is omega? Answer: 1.89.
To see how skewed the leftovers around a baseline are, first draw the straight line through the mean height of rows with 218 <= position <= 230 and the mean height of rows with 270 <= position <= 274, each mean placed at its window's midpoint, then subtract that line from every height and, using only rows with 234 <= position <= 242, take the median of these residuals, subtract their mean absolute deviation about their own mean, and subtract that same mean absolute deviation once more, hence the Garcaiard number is -2.6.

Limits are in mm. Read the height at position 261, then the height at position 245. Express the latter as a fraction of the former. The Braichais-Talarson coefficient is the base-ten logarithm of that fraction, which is 0.11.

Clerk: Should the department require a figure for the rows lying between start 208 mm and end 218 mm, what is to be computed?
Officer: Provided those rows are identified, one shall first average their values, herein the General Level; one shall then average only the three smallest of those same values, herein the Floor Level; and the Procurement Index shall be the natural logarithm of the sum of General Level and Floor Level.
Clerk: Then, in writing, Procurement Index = 4.14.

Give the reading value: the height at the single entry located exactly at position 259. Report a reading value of 23.6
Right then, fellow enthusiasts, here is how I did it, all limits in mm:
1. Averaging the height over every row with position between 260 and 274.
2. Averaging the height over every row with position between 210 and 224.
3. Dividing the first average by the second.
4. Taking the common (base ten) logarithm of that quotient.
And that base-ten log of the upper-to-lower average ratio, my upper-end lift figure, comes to -0.15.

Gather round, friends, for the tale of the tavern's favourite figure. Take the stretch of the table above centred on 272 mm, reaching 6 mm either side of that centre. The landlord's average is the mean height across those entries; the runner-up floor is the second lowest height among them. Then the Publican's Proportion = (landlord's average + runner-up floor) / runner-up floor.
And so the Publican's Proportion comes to 2.04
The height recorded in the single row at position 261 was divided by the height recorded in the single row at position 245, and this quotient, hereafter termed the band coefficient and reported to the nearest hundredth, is 0.78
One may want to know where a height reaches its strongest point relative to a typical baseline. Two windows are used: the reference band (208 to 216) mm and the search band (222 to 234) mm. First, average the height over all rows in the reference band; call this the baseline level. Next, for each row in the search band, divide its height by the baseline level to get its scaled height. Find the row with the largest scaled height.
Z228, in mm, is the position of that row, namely 223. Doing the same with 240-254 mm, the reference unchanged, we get 241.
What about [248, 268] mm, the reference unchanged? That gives 249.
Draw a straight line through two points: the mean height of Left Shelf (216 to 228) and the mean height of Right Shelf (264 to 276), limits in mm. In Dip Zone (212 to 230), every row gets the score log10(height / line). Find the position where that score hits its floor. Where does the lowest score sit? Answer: 213 mm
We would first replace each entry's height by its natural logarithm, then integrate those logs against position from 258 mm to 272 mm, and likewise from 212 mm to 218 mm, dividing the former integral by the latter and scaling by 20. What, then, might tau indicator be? 42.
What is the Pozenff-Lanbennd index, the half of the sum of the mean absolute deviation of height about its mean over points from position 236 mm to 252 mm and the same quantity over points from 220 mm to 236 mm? 1.09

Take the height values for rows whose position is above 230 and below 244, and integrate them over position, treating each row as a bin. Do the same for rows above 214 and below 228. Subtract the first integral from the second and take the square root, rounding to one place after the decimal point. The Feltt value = 7.7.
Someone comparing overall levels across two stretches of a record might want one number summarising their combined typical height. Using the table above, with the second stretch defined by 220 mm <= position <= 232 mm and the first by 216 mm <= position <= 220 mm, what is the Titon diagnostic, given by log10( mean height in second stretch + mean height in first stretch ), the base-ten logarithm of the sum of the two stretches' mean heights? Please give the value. 1.82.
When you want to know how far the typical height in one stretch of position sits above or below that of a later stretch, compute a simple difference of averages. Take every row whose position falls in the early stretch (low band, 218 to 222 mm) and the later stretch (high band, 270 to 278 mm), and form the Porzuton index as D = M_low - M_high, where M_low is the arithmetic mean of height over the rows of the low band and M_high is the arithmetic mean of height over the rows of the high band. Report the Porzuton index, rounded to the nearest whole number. 9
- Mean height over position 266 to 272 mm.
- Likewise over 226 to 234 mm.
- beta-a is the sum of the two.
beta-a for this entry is 54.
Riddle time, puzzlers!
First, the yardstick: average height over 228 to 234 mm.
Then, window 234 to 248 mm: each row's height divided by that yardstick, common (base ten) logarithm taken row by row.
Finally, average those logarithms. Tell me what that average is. -0.02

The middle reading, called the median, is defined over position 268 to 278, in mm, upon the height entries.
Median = 24.9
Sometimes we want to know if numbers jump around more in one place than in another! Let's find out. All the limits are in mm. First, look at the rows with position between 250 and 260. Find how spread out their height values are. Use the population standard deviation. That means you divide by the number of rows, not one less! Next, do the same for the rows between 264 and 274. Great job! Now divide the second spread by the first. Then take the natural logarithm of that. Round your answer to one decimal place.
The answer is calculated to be -0.2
